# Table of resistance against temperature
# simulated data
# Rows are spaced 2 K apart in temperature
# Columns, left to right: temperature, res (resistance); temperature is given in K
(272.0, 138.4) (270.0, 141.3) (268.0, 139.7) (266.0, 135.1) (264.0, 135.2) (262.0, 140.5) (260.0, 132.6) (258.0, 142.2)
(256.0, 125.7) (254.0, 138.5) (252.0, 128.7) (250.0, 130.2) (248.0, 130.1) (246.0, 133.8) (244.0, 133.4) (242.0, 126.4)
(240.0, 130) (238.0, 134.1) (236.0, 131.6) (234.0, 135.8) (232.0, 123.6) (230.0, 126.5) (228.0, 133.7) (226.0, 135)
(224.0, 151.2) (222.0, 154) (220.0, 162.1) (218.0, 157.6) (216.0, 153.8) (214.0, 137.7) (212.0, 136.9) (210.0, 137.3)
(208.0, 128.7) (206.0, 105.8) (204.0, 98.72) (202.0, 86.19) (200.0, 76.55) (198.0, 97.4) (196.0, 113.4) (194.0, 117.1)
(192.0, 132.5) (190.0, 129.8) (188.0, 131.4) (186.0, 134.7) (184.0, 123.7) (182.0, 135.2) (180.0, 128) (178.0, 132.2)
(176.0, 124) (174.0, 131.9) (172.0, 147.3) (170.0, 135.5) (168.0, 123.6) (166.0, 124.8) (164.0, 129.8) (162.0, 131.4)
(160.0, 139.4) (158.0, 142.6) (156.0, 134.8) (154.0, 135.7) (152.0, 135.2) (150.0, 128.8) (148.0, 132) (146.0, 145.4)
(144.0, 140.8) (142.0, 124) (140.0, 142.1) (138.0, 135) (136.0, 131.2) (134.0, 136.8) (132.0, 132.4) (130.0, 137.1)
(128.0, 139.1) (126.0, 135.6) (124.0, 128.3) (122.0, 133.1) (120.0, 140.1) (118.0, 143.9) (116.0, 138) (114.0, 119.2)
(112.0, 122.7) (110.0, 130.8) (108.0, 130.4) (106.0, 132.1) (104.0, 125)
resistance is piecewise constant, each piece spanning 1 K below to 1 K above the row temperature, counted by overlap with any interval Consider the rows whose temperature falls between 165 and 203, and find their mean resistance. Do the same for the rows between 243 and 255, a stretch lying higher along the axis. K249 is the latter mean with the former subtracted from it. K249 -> 10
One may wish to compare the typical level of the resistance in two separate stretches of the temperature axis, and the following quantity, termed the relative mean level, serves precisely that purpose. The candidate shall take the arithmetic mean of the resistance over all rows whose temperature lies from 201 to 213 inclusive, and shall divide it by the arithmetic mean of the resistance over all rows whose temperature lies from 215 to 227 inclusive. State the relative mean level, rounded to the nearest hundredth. 0.76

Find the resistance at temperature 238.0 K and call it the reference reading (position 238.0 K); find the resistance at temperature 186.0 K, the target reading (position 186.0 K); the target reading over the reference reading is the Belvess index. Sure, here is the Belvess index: 1.00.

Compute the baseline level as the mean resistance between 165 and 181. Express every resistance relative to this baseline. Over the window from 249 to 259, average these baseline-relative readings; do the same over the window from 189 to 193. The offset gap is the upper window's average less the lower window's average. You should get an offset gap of 1.9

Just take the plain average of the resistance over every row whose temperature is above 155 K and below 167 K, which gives 134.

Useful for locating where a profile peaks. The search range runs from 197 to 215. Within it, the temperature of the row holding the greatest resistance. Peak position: 214.0 K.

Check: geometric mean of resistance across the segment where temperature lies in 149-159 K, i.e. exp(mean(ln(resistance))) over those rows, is 135.3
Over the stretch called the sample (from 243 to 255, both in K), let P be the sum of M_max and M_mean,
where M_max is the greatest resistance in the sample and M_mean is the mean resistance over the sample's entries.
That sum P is 271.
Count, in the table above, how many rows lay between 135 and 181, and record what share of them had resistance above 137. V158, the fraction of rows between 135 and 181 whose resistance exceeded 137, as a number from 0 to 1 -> 0.26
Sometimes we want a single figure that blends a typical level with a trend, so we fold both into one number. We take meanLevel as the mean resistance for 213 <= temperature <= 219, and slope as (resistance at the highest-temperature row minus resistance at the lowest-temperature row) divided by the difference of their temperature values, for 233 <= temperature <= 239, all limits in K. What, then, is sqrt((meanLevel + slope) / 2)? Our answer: 8.64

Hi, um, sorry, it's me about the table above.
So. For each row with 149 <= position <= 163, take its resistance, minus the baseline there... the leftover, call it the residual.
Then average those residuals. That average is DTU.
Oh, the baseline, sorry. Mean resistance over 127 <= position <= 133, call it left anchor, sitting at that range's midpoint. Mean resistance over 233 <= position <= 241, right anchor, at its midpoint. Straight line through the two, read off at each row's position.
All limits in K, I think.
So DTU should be 0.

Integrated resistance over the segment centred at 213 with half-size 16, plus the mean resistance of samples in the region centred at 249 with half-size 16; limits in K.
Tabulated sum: 4238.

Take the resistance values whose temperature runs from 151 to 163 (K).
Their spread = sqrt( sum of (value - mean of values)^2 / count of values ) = 3.6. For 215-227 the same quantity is 8.5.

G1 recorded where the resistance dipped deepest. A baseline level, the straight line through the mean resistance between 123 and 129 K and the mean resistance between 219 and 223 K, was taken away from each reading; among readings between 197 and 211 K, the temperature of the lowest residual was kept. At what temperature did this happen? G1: 200.0 K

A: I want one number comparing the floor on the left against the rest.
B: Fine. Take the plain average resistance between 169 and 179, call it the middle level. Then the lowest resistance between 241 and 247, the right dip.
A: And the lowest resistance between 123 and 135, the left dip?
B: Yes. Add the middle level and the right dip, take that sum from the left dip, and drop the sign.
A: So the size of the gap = 132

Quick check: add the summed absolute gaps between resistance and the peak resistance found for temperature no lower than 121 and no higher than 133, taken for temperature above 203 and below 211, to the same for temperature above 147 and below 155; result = 111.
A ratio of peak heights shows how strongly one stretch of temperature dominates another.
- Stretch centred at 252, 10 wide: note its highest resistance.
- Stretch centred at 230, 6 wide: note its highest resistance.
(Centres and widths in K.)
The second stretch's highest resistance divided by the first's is 0.97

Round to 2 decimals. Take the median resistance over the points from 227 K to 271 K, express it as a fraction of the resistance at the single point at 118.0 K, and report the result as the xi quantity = 0.93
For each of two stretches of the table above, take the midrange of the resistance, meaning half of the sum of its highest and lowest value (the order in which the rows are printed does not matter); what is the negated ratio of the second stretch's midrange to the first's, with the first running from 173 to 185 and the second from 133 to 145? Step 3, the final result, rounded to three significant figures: -1.03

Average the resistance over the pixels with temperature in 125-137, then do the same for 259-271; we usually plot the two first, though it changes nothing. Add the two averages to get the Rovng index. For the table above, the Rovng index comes 273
